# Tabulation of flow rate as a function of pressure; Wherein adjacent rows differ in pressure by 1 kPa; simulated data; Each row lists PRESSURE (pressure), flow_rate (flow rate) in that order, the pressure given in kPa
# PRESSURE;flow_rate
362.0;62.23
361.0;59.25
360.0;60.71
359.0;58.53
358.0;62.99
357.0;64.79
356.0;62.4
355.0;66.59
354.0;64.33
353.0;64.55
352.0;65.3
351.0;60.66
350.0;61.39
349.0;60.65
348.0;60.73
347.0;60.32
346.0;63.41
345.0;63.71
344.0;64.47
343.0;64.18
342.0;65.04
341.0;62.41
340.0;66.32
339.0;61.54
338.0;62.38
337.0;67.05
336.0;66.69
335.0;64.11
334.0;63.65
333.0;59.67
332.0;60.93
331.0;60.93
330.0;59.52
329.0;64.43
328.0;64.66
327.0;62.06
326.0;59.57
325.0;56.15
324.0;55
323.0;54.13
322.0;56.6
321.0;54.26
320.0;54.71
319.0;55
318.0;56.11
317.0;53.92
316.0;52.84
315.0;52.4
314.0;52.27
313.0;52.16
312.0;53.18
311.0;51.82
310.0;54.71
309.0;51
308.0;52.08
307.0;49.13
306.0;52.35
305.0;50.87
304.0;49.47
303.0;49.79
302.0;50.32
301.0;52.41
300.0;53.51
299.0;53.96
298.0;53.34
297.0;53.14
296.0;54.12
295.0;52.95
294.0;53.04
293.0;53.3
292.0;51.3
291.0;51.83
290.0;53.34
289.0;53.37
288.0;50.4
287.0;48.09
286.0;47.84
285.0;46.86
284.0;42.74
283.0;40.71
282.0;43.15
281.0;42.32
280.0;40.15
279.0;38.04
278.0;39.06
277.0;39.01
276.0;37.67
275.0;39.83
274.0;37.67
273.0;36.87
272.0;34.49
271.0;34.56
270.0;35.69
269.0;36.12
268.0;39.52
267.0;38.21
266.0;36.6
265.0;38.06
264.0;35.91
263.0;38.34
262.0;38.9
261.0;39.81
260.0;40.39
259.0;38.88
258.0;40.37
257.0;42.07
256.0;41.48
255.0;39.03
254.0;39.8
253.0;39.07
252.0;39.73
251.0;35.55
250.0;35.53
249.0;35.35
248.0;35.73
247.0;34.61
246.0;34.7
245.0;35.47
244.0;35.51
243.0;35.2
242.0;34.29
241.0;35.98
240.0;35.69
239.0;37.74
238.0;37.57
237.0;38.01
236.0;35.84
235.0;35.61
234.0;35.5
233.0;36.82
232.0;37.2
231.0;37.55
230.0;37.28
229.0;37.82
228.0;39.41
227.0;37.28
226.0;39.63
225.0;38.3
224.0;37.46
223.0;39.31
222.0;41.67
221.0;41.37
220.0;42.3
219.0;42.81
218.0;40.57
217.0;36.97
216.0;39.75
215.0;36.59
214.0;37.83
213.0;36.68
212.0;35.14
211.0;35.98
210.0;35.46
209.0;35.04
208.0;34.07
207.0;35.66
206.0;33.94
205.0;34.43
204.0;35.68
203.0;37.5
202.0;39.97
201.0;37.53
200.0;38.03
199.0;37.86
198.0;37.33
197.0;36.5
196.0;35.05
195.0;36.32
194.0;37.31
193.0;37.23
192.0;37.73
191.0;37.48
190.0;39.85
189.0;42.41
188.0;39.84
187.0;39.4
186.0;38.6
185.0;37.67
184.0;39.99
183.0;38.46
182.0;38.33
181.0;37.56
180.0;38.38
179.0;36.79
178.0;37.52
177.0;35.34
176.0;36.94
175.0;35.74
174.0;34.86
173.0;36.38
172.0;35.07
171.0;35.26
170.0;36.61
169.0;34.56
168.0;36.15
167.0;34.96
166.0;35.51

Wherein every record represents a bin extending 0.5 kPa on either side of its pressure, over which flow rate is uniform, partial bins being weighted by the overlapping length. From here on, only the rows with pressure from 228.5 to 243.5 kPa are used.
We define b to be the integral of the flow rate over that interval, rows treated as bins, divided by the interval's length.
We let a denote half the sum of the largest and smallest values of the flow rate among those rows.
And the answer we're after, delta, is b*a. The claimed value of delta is 1321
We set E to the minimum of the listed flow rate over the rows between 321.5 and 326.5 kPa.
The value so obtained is 54.13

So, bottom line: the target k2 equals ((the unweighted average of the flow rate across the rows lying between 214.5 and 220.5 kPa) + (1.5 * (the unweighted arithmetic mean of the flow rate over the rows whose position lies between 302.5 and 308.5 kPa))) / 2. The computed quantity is 58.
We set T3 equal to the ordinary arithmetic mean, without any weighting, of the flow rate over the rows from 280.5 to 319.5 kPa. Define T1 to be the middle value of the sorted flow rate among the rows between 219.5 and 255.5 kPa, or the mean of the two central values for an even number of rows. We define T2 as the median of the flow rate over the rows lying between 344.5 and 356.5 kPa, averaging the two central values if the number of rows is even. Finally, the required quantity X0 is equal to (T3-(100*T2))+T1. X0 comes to -6202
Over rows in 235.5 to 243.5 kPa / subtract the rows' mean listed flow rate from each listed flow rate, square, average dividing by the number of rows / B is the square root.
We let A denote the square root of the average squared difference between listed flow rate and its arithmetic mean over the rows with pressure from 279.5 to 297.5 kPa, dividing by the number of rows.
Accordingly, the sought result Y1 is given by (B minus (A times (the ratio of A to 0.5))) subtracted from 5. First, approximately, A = 4.8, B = 1.3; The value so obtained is 50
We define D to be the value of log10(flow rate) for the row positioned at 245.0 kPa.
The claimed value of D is 1.55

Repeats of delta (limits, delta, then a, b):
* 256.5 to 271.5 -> 1465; 38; 38.2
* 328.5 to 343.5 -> 4003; 63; 63.3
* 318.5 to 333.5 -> 3475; 59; 58.5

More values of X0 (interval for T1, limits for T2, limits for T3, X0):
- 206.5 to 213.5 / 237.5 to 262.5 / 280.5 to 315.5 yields -3671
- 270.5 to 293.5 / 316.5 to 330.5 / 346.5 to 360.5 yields -5508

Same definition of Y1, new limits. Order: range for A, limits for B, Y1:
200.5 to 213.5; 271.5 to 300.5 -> 3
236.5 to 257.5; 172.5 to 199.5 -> 14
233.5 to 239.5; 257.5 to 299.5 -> 1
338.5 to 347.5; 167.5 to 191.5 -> 9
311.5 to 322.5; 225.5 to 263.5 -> 7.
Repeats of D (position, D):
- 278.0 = 1.59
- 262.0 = 1.59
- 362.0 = 1.79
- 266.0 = 1.56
